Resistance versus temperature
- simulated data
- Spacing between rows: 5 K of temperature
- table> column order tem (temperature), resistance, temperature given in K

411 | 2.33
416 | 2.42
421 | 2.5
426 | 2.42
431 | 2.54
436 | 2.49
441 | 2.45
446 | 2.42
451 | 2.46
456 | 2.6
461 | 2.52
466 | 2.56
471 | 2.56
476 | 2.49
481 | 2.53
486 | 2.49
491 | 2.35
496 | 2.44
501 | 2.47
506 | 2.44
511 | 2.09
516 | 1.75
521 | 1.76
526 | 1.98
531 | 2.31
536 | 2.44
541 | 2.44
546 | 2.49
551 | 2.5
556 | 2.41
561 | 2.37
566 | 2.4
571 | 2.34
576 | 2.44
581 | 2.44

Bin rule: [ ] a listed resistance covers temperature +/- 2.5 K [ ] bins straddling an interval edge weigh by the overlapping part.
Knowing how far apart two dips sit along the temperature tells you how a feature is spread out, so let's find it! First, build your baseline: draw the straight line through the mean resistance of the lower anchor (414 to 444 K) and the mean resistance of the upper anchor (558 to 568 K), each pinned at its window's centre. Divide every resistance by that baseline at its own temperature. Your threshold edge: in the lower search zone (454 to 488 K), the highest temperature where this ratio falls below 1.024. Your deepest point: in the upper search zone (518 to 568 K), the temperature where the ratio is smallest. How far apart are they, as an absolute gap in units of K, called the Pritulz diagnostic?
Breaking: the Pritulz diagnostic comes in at 35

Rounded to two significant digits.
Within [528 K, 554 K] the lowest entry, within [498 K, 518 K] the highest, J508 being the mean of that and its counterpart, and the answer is 2.4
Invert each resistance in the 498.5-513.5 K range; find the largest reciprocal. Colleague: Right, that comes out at 0.478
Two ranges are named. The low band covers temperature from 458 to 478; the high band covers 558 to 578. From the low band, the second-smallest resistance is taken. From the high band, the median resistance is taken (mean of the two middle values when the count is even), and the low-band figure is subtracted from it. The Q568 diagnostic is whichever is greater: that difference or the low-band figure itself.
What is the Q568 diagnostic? 2.52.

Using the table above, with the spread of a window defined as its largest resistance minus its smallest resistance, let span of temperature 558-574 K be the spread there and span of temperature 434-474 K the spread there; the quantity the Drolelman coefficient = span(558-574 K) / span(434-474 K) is 0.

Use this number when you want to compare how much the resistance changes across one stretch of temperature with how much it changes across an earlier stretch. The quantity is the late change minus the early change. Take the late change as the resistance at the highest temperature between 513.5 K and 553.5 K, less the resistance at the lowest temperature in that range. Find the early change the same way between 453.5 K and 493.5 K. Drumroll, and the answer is 1.0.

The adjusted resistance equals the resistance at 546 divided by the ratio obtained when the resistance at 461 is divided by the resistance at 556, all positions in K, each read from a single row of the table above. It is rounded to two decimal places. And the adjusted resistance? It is 2.38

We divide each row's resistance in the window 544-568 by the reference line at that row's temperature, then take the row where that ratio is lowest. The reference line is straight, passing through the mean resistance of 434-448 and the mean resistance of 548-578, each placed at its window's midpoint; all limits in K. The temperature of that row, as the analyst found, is 561 K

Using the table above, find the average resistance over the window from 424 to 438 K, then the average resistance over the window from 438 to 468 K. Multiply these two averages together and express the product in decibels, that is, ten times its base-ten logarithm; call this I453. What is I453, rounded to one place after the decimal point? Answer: 7.9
